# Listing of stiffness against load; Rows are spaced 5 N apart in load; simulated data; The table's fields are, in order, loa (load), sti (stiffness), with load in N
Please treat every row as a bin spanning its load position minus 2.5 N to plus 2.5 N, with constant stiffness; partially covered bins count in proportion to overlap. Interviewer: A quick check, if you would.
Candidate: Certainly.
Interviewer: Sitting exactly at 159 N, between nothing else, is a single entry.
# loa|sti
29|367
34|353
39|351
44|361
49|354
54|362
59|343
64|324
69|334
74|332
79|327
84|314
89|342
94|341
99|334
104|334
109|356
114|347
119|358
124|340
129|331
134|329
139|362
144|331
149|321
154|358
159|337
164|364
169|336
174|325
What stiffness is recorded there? 337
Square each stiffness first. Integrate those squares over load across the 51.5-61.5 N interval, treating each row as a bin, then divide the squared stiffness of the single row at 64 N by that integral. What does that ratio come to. 0.084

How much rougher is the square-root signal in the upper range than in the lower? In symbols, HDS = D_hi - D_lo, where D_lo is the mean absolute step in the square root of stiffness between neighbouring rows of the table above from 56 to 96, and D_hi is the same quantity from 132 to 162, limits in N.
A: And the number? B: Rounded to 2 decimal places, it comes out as 0.41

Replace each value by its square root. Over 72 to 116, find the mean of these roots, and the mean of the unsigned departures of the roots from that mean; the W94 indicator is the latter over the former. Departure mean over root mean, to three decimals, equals 0.013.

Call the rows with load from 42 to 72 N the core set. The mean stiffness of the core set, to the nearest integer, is 346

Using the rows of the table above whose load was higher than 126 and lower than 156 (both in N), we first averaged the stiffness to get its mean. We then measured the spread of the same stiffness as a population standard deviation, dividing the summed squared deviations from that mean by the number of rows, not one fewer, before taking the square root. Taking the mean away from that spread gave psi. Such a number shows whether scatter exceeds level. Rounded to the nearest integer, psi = -323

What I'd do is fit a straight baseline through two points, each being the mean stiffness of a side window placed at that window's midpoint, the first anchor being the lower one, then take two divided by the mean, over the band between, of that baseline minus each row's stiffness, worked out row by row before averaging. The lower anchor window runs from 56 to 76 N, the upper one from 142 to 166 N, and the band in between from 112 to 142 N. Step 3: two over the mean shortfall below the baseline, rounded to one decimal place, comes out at -0.4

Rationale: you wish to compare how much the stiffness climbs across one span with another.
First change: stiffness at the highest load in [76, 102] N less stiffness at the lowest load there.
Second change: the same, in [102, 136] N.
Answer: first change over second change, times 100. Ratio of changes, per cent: -140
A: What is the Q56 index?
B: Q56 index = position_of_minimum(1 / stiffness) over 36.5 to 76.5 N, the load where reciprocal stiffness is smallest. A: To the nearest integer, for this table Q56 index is 54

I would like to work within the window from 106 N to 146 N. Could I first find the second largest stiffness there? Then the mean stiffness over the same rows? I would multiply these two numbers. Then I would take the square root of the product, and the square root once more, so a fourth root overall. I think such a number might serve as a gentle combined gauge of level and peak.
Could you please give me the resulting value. 18.7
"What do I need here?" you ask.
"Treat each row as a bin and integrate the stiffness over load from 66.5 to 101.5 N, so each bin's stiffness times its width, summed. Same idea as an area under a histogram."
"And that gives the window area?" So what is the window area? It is 11620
